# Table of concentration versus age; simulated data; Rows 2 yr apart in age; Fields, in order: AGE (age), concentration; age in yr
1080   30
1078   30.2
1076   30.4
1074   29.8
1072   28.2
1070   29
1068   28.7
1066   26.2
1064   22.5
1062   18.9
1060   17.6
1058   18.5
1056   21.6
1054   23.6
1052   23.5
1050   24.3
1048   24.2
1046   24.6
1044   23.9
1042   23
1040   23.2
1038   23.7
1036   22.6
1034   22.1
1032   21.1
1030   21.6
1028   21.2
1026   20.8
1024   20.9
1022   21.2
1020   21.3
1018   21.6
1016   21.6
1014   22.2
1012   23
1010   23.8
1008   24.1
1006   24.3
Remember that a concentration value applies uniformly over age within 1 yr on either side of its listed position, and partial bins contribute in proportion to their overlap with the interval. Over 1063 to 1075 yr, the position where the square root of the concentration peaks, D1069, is 1074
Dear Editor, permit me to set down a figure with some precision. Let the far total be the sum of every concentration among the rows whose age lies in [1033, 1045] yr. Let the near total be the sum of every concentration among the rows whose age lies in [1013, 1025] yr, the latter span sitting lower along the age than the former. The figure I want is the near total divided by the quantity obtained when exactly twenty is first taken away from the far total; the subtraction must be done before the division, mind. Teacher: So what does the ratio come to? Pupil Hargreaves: 1.09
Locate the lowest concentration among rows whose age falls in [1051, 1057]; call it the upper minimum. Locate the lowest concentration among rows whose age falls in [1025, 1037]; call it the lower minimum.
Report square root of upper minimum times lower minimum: 21.2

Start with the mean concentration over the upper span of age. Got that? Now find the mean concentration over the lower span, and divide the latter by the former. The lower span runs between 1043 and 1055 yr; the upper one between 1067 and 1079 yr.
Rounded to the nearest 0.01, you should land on 0.82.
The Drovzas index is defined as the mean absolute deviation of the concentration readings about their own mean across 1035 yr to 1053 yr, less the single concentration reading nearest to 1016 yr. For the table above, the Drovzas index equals -21.1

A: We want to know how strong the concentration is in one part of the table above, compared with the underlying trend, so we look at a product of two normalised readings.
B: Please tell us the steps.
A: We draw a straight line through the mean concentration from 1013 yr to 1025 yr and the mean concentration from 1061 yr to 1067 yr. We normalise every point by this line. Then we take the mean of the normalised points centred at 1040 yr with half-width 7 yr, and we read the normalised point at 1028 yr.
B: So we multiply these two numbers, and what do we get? 1.04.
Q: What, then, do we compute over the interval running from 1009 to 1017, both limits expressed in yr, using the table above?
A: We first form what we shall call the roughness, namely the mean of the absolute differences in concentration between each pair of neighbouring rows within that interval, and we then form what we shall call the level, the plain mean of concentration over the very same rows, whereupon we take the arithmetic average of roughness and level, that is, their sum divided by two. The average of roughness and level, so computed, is 11.7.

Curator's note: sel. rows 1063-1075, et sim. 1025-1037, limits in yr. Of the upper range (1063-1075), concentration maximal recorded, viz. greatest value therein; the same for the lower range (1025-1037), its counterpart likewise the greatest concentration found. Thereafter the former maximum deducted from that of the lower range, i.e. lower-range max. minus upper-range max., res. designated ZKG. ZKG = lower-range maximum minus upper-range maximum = -7.2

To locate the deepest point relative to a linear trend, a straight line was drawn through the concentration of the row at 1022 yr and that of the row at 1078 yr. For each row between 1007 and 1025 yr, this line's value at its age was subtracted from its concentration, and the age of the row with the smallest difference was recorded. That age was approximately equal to 1024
